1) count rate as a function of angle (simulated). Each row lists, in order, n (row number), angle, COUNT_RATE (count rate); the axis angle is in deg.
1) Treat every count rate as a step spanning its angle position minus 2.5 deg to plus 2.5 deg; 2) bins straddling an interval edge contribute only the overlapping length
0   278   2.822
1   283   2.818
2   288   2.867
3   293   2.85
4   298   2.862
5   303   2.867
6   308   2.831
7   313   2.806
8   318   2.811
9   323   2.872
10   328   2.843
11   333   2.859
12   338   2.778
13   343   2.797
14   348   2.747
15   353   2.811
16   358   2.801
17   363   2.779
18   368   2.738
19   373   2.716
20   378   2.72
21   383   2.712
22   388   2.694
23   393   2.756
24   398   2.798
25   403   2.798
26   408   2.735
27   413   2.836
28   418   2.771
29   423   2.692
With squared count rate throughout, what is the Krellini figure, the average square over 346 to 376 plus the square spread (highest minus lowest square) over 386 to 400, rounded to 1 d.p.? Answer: 8.2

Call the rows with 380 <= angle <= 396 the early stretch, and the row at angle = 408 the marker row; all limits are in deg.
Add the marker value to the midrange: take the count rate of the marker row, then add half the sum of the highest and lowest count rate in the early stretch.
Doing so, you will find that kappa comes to 5.46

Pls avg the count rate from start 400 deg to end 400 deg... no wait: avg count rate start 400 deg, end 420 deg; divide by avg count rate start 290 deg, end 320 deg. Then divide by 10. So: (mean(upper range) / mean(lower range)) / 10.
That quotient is 0.0981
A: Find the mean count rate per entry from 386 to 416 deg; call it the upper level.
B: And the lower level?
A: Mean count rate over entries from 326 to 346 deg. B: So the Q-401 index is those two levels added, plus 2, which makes 7.59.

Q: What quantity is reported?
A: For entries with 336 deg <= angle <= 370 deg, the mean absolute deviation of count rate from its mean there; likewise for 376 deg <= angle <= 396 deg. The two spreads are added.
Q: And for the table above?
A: 0.039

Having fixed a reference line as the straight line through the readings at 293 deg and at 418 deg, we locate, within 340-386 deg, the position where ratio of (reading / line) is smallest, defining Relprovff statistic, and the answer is 373 deg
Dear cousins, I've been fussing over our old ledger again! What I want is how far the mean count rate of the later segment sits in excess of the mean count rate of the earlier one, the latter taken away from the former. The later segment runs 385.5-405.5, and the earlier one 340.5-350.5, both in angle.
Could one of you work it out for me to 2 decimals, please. -0.01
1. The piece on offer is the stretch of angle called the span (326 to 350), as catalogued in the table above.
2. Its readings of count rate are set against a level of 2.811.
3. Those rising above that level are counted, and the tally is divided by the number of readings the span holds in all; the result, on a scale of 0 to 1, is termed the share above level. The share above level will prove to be 0.40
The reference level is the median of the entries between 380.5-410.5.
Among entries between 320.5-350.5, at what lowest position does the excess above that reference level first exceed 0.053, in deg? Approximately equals 323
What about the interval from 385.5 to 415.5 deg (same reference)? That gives 413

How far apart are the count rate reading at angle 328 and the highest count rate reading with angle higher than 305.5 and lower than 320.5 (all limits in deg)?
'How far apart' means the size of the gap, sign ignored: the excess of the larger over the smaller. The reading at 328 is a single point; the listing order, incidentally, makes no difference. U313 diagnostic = 0.01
